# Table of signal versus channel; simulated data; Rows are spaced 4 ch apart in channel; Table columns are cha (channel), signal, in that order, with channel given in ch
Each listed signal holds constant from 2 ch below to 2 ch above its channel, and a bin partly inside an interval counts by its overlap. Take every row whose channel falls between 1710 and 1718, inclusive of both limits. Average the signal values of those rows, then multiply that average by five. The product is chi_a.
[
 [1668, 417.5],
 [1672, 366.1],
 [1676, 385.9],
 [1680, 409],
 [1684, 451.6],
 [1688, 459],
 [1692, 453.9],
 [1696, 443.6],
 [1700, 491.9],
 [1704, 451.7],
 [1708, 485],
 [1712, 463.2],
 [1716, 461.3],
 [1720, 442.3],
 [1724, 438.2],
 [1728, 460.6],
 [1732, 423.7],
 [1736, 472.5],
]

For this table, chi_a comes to 2311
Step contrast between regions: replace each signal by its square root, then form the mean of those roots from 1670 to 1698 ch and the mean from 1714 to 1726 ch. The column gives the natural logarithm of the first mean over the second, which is -0.027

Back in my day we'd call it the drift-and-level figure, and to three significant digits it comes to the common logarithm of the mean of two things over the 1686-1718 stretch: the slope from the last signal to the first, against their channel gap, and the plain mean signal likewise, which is 2.37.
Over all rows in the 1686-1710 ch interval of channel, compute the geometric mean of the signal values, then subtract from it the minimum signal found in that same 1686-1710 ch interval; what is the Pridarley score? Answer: 20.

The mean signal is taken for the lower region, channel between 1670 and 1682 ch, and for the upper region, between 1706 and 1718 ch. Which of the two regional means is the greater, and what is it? 470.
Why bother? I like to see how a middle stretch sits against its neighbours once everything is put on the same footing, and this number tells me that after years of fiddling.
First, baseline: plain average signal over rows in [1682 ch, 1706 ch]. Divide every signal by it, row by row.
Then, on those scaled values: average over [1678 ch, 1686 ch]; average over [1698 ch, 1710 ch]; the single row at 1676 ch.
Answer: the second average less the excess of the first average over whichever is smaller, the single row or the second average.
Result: 0.94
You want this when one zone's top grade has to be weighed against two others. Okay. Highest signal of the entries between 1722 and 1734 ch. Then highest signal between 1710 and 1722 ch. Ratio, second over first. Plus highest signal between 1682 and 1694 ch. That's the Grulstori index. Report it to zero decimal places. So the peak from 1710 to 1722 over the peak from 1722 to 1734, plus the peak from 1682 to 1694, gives 460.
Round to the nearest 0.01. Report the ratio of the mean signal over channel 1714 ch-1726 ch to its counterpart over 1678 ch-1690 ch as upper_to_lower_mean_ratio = 1.02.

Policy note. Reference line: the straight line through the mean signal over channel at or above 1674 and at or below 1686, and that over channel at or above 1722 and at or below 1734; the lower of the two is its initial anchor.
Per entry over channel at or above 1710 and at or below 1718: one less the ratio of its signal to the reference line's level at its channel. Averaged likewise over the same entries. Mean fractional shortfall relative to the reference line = -0.066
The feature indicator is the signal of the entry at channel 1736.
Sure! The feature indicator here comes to 472.5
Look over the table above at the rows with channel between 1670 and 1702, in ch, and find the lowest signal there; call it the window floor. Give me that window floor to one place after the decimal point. 366.1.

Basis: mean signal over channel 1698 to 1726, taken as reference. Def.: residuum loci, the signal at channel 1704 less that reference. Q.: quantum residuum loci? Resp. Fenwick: -10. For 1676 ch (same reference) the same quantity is -76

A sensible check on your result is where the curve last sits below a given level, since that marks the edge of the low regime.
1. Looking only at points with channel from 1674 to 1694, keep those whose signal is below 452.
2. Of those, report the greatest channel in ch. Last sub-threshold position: 1684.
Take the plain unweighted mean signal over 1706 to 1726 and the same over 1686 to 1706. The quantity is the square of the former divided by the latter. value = 456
